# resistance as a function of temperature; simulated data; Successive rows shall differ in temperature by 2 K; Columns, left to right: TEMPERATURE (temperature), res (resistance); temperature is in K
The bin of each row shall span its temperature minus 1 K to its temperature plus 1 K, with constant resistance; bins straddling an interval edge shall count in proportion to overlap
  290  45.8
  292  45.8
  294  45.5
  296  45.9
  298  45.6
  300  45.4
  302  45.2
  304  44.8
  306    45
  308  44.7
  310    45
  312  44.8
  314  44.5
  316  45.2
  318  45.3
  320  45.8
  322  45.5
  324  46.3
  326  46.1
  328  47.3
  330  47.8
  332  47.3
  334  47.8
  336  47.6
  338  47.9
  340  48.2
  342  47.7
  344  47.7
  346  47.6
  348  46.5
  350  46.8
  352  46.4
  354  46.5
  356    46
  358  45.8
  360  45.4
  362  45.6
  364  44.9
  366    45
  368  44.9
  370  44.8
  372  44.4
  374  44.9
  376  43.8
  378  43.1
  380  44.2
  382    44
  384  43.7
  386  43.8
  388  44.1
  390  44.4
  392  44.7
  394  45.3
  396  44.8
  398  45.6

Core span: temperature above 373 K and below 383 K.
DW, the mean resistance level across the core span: 44.0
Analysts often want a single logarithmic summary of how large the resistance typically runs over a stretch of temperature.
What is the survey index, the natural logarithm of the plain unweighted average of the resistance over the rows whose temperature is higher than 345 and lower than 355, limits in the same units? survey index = 3.85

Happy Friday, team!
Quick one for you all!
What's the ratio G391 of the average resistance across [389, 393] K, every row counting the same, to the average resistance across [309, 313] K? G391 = 0.99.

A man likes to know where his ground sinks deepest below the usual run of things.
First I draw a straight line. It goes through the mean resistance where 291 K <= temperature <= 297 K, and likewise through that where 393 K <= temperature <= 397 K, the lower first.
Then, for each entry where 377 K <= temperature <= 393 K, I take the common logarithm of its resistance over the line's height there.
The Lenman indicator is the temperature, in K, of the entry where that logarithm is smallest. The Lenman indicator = 378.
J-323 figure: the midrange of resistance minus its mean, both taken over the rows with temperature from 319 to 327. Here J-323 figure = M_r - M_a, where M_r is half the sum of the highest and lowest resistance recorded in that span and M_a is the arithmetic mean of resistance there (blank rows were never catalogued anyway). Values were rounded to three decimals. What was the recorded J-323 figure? -0.025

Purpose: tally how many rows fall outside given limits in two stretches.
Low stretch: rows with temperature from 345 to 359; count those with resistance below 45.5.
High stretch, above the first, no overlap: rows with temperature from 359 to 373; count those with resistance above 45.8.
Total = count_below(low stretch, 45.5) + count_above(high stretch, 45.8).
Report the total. 0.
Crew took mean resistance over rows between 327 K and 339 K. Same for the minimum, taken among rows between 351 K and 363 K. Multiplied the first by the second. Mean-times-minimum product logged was 2162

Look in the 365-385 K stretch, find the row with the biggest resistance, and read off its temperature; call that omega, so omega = 366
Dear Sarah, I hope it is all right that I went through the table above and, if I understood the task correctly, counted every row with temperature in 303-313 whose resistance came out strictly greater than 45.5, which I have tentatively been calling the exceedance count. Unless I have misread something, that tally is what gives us 0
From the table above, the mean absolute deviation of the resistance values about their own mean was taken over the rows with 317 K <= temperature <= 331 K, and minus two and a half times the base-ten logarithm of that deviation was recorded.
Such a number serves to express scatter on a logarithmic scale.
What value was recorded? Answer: 0.37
